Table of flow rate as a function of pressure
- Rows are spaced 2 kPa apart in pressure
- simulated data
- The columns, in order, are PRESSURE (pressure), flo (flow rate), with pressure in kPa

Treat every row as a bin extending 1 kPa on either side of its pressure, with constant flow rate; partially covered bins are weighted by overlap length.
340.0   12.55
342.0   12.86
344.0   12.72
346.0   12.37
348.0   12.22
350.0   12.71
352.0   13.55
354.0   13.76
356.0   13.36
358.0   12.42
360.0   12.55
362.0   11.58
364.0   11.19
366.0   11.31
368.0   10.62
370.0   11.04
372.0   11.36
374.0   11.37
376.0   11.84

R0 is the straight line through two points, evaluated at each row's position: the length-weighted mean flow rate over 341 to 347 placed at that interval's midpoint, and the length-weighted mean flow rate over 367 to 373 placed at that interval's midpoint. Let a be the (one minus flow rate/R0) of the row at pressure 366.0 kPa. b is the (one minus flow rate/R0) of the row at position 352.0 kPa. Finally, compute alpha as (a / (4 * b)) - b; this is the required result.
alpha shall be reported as 0.1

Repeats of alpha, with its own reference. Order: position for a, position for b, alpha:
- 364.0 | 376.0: 0.1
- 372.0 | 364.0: -0.7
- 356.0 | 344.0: 5.6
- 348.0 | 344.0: -0.6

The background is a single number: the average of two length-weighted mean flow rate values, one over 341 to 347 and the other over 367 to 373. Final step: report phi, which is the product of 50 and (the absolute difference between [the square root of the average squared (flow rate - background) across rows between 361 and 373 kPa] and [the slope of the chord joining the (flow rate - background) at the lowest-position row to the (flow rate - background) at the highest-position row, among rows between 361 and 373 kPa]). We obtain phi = 37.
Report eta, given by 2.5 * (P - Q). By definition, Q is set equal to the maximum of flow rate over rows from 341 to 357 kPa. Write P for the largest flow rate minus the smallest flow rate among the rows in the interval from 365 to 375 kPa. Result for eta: -32.5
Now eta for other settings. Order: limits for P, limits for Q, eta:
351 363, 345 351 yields -26.3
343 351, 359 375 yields -30.1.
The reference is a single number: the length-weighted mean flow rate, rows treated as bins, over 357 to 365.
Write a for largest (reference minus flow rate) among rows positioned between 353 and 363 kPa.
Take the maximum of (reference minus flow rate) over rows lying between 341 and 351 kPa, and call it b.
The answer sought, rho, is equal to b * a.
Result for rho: -0.10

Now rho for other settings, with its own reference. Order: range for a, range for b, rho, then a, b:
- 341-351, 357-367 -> -0.21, -0.3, 0.7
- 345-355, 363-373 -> -0.37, -0.3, 1.3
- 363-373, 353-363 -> 0.47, 1.3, 0.4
